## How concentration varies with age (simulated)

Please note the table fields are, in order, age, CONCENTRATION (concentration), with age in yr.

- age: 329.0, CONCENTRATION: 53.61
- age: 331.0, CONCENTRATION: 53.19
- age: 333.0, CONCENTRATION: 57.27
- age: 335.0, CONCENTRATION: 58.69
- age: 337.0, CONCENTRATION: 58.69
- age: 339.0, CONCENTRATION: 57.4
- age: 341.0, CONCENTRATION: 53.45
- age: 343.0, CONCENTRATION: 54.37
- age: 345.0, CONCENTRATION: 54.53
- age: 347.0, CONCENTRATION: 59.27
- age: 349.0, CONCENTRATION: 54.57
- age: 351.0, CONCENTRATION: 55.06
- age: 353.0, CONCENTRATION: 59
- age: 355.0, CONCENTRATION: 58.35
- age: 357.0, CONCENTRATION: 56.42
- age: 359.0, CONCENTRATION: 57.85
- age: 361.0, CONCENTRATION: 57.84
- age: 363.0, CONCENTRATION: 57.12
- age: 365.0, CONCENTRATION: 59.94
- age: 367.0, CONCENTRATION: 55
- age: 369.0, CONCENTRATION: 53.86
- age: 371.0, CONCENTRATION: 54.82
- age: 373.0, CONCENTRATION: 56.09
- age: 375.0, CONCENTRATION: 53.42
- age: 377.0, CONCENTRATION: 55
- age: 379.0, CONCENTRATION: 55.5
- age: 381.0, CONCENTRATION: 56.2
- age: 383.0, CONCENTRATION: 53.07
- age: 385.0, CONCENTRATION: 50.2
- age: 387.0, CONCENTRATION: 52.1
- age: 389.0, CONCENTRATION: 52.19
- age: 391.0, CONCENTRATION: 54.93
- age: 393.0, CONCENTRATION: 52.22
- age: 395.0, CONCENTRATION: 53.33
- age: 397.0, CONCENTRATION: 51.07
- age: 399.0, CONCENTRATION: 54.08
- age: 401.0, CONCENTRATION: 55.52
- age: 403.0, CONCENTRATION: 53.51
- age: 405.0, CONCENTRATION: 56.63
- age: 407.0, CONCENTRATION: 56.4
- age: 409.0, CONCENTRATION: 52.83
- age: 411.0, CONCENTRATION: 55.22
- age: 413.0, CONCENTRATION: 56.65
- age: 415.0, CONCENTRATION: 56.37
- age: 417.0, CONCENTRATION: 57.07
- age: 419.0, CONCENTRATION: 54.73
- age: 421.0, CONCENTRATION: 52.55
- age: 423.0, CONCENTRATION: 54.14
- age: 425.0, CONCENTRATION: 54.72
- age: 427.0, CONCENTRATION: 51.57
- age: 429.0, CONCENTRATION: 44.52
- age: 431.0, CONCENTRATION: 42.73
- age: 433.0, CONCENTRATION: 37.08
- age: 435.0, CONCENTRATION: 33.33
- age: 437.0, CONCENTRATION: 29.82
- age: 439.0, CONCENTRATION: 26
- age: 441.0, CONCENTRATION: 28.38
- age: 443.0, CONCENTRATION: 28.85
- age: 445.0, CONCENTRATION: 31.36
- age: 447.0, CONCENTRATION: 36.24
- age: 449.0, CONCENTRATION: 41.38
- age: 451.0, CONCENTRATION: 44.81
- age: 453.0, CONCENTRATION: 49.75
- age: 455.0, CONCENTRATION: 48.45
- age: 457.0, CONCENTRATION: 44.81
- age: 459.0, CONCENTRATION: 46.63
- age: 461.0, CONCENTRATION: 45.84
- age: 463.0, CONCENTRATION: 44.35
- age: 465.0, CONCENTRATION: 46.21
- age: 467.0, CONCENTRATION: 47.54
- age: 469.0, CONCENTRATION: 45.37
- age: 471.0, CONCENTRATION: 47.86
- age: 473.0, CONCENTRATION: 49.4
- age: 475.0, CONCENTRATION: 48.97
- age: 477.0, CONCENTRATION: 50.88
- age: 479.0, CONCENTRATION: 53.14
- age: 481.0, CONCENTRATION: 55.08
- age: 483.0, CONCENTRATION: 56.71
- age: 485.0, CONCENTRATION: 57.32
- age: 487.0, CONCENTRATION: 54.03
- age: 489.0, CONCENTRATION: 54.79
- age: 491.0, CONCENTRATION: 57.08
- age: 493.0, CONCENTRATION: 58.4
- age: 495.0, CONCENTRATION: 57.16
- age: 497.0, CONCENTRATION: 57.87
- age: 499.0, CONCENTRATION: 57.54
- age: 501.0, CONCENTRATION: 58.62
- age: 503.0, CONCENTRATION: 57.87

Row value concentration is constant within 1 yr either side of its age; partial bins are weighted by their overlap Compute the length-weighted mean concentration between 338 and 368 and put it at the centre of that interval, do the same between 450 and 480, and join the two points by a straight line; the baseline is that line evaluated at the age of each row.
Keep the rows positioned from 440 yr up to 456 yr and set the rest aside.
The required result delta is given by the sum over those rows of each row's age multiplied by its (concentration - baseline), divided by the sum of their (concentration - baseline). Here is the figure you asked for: 444.3 yr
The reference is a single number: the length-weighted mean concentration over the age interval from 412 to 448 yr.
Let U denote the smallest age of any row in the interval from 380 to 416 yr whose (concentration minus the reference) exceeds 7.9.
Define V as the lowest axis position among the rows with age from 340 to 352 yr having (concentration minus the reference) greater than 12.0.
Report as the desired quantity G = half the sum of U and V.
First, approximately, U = 381.0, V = 347.0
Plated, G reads 364 yr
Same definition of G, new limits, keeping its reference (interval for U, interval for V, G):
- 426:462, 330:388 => 380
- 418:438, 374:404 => 399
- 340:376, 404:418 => 373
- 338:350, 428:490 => 411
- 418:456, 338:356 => 379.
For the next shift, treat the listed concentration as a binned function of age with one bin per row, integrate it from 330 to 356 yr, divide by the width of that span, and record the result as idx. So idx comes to 56.4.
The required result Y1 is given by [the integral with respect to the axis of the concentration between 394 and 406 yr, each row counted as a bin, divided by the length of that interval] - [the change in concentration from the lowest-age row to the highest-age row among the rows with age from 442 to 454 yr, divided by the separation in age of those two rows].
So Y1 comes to 51.9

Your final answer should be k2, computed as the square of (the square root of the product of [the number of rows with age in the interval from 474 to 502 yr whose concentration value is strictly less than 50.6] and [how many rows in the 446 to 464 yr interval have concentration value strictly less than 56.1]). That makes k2 9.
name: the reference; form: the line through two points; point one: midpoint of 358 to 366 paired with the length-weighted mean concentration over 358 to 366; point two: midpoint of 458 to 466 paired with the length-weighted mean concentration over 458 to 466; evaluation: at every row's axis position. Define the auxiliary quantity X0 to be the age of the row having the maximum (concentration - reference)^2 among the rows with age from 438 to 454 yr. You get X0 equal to 439.0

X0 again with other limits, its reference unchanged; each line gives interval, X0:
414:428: 417.0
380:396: 385.0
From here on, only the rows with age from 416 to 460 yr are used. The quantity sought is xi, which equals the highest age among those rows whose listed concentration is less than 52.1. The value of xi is 459.0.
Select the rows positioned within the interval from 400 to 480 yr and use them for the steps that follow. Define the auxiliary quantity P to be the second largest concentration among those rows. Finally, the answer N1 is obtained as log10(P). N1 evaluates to 1.75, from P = 56.65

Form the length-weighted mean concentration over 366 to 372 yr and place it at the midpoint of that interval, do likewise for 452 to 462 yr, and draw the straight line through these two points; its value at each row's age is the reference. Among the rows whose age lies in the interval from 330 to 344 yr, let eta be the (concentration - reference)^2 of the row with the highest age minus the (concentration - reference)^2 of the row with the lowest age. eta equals -15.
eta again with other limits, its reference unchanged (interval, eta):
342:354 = 4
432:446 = 135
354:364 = -3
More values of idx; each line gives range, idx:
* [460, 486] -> 49.9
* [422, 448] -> 38.4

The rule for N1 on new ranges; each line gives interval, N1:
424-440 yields 1.71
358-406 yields 1.76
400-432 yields 1.75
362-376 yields 1.76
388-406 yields 1.74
